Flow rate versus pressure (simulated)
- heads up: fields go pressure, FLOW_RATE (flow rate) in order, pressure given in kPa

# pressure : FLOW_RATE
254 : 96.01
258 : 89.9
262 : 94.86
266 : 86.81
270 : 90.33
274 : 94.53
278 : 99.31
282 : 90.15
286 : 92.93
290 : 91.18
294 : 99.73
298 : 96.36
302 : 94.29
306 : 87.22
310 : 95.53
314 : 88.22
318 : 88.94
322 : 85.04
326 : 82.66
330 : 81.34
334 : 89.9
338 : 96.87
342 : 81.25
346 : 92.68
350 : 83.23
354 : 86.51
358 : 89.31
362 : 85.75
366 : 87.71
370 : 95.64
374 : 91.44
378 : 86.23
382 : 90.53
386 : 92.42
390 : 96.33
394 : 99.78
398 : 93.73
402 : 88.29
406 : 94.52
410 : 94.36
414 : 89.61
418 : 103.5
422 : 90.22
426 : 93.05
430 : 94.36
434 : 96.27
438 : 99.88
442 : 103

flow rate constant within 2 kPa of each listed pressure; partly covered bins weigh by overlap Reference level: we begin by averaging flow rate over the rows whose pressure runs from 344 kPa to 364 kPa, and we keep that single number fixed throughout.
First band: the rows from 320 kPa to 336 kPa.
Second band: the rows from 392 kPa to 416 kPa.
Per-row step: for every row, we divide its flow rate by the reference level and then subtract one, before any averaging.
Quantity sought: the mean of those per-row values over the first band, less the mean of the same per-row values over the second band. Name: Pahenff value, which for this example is -0.10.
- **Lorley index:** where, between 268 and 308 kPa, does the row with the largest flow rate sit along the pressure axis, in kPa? 294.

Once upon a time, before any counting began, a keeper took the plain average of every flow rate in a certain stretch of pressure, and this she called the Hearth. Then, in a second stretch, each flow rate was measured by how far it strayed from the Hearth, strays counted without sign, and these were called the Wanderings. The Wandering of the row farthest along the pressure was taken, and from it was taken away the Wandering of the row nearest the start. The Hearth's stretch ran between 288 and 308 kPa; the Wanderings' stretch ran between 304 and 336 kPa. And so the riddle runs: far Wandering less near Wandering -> -2.7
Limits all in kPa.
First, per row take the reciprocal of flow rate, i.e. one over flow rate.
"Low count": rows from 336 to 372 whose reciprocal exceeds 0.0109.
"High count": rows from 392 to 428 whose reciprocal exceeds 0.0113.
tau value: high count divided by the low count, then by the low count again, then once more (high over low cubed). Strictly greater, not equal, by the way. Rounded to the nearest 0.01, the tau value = 0.00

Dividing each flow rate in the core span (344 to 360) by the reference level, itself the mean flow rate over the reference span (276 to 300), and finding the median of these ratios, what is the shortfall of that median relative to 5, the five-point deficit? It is 4.07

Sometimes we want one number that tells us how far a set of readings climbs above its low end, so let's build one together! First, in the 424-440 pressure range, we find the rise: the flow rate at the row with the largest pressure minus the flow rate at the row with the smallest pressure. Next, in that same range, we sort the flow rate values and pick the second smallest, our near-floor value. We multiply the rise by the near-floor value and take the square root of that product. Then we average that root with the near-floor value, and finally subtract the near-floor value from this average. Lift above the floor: -34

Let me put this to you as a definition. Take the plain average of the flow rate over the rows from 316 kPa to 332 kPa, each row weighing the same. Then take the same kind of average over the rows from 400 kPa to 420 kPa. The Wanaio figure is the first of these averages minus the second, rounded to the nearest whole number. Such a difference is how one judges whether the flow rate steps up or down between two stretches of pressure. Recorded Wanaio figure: -10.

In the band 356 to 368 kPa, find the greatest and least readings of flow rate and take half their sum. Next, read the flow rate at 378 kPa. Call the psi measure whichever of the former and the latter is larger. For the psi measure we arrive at 87.5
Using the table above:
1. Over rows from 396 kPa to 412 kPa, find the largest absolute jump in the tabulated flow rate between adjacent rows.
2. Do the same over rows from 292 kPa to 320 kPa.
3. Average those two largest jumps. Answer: 7.3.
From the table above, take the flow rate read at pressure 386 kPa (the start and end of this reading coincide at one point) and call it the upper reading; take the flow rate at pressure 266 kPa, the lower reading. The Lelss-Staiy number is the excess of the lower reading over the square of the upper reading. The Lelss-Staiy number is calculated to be -8455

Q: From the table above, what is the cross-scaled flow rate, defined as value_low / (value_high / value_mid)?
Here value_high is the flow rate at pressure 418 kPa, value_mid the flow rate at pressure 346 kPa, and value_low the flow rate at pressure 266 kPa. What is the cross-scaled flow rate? 78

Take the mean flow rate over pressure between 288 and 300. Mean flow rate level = 96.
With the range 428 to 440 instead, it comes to 97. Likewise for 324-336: 85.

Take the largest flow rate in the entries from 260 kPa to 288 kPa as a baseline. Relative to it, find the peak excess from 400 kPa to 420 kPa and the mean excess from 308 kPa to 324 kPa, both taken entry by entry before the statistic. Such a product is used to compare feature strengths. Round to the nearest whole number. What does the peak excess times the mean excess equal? -41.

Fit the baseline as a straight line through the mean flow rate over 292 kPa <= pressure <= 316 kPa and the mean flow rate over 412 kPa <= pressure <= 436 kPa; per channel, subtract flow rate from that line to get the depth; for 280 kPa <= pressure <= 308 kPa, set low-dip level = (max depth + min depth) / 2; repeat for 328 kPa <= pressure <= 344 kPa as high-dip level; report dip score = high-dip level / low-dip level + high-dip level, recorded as 97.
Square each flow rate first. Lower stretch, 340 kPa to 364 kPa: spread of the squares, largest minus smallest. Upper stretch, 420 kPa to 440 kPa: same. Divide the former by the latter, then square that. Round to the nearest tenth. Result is 1.2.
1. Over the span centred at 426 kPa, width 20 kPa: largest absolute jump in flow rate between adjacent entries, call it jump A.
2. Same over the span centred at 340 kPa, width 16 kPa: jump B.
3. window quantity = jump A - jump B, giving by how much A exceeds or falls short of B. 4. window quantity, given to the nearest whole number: -2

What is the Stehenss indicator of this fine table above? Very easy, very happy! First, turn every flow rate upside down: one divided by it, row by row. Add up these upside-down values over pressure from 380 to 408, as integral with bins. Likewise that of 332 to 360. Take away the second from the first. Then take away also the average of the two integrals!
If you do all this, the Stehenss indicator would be -0.33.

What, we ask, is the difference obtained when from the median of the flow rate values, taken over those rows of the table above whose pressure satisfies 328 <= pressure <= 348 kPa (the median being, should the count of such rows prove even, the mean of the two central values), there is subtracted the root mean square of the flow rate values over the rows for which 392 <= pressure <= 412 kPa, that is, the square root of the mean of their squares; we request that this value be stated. -4.3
